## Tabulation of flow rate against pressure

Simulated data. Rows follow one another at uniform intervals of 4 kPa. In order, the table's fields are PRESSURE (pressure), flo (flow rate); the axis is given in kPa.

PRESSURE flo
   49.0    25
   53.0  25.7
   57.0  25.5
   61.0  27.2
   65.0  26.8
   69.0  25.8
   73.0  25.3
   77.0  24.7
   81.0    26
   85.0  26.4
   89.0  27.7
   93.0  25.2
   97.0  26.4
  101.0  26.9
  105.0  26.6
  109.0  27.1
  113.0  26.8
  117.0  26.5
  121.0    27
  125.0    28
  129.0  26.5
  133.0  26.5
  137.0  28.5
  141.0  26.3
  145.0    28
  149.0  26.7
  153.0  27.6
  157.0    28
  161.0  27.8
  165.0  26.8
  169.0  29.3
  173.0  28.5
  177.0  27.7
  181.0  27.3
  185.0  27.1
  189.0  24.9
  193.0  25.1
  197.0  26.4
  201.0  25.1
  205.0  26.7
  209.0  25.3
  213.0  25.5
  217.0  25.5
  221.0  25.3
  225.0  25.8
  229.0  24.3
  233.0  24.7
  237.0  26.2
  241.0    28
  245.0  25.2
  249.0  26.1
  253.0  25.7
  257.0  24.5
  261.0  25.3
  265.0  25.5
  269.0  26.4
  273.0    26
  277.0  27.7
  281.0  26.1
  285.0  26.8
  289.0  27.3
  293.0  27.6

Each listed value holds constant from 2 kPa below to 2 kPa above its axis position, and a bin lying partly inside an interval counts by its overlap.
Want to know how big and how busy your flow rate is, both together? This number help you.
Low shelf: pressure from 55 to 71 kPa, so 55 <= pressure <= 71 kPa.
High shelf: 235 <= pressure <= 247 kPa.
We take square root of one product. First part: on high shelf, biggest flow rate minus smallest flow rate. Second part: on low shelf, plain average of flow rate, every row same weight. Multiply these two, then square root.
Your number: 8.6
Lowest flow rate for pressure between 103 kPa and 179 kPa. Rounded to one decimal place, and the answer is 26.3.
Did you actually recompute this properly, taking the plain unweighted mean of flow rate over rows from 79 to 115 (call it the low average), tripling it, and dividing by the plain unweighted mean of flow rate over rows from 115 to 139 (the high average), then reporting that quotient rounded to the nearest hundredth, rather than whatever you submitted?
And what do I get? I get 2.93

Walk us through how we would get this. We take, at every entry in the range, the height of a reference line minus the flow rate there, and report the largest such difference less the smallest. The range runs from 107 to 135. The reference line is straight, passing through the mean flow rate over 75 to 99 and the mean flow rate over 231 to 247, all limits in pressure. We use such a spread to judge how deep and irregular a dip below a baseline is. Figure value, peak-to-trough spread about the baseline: 1.50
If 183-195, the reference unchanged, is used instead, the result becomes 2.20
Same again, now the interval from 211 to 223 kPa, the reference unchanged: 0.20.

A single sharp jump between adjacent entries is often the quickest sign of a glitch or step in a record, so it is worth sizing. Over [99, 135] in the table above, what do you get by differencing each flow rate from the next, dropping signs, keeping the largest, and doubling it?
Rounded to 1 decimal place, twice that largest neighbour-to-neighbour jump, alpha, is 3.0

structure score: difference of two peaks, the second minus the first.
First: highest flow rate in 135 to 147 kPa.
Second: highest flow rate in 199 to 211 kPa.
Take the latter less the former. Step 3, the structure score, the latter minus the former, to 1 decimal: -1.8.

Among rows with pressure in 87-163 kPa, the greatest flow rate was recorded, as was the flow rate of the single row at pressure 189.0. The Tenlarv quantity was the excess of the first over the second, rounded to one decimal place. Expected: 3.6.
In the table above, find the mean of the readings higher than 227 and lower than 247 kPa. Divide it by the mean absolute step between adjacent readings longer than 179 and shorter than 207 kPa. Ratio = 23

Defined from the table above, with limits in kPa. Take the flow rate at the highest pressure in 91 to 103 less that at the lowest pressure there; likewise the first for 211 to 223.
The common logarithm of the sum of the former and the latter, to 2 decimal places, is 0.18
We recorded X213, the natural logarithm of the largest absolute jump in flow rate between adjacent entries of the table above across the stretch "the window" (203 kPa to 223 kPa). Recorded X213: 0.34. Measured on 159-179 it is 0.92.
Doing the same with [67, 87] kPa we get 0.26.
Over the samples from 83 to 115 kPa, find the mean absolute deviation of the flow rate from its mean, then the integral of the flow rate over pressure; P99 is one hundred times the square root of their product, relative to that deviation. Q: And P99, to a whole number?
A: 4182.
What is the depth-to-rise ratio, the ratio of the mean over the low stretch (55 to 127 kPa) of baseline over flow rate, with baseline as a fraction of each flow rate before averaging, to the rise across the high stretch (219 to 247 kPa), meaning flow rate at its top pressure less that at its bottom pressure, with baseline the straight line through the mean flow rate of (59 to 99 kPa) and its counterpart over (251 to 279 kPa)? -9.9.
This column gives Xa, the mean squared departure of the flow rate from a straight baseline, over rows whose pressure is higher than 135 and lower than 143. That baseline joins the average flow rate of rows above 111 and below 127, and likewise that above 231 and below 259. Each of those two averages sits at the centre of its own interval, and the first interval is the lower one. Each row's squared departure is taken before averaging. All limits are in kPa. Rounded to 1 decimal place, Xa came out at 1.4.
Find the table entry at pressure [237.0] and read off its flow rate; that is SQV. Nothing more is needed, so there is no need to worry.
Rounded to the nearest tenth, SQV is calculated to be 26.2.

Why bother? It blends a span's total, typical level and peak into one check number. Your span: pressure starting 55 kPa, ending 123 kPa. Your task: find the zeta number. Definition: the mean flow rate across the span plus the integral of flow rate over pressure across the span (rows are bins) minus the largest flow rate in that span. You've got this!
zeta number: 1790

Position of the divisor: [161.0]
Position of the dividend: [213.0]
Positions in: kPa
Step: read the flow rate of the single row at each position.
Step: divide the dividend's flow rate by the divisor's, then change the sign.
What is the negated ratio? -0.92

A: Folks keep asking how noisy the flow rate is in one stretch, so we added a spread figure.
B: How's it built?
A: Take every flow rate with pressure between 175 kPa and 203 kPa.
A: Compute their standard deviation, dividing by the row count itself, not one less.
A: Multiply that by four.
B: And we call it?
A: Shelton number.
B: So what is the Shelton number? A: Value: 4.4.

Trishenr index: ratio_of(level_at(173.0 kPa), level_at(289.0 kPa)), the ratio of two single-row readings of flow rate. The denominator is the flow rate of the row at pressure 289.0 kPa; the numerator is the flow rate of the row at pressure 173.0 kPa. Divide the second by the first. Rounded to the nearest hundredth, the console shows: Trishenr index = 1.04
